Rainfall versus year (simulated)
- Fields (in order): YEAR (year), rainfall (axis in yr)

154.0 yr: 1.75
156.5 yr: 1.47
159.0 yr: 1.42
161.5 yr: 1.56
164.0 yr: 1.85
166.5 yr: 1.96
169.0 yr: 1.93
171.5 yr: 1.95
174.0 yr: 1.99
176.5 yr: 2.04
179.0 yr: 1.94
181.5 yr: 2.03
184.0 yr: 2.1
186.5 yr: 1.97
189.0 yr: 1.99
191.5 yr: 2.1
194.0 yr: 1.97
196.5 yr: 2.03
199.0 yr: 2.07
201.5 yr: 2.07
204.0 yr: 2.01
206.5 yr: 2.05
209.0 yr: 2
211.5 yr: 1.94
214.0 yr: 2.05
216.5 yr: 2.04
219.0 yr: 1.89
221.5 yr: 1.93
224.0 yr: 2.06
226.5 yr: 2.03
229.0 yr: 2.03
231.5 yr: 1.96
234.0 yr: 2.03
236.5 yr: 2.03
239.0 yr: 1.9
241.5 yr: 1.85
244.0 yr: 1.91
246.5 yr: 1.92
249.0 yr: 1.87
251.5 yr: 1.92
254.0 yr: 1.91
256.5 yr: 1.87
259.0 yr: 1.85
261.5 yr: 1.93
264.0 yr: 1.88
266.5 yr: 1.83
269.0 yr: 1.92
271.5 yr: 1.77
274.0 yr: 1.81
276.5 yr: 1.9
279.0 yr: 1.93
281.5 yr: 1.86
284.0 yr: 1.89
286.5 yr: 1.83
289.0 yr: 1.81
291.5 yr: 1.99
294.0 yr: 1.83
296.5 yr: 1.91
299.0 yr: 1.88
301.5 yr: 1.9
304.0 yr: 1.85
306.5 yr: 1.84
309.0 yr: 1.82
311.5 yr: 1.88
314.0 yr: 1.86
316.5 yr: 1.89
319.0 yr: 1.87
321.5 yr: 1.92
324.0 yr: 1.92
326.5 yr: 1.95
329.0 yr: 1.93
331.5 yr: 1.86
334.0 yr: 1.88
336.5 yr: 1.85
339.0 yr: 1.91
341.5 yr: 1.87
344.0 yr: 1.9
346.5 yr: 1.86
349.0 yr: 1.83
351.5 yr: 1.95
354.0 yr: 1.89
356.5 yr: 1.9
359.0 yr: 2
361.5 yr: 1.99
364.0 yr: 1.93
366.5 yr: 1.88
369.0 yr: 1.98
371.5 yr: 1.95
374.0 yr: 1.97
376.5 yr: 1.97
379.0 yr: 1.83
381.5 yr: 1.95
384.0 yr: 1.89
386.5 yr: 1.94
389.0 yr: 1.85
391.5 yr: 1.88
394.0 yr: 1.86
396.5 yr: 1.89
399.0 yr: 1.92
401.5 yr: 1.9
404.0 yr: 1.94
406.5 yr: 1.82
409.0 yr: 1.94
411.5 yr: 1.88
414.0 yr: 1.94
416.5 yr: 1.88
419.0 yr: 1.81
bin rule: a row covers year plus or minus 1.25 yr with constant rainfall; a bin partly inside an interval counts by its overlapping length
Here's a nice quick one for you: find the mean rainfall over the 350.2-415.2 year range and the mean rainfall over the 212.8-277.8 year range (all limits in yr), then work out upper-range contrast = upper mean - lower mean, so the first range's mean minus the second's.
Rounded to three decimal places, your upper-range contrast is -0.010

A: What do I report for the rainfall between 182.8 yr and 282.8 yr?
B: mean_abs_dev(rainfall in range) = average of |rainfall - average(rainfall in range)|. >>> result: 0.073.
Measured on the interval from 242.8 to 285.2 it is 0.036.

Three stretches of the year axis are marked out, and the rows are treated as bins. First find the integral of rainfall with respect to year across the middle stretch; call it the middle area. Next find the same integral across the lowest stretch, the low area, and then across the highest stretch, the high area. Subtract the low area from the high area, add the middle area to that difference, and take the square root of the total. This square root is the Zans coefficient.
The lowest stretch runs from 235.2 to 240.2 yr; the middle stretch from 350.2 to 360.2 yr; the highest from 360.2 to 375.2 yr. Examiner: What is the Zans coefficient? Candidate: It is 6.2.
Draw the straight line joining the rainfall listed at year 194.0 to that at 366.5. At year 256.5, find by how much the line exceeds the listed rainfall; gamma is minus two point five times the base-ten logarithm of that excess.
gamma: 2.9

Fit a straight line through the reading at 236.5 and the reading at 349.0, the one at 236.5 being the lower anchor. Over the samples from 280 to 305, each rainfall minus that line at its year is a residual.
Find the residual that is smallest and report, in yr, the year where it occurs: 289.0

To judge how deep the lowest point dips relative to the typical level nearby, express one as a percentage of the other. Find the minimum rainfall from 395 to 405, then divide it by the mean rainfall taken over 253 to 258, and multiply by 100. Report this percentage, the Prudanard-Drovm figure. 100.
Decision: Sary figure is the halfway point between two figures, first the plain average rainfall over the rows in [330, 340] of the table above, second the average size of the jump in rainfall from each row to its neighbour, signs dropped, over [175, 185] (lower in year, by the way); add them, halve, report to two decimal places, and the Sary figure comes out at 0.98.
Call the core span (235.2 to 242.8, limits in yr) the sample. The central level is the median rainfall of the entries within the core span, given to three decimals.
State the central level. 1.900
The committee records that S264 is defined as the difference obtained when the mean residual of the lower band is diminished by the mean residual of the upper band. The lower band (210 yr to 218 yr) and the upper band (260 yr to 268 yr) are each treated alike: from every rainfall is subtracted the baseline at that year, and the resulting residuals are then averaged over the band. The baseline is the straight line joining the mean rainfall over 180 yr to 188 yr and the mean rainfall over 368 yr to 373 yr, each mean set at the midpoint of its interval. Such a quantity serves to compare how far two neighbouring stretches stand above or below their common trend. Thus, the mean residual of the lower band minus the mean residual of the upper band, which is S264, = 0.11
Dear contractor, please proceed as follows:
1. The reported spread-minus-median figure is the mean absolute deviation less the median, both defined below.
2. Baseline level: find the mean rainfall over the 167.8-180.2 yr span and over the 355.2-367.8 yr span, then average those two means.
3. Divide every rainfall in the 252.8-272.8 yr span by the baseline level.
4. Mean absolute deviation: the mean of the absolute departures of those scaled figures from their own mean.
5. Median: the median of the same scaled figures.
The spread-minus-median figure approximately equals -0.94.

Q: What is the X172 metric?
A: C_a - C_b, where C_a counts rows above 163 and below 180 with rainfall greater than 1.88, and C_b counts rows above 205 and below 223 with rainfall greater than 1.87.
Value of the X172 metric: -1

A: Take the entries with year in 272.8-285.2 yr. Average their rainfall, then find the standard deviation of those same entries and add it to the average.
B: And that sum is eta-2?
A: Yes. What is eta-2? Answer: 1.92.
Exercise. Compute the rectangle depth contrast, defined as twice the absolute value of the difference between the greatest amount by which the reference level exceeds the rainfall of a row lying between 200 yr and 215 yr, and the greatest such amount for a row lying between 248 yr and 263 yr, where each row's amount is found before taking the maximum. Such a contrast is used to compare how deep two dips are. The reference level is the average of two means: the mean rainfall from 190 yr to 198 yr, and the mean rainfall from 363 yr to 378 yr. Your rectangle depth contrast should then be 0.18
